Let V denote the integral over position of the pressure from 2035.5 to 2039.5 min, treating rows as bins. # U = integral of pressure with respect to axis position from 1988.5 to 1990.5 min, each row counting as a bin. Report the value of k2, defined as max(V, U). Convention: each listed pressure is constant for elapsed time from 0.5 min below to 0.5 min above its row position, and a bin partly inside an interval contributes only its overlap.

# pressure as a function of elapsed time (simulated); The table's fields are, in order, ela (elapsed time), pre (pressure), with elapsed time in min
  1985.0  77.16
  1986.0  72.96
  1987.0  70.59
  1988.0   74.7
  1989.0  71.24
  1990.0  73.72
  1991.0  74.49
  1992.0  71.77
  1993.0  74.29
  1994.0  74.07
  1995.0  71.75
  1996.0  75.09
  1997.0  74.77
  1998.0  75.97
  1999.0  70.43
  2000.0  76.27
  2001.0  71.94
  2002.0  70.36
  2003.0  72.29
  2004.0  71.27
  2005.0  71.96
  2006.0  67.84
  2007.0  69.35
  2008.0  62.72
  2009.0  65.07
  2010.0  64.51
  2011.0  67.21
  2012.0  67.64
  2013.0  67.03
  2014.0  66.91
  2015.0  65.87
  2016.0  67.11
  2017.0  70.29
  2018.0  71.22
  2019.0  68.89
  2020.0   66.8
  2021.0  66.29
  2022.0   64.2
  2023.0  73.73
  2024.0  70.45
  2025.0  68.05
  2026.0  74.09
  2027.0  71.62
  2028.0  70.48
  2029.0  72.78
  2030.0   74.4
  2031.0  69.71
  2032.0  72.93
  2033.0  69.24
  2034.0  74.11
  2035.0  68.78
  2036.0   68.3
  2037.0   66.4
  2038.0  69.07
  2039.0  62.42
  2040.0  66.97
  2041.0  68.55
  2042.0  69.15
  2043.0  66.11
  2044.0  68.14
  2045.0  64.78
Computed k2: 266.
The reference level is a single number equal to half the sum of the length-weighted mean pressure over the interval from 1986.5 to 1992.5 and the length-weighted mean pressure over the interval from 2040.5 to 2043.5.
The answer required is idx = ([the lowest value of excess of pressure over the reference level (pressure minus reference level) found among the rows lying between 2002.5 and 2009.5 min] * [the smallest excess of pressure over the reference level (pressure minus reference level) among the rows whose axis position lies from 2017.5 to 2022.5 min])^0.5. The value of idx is 6.8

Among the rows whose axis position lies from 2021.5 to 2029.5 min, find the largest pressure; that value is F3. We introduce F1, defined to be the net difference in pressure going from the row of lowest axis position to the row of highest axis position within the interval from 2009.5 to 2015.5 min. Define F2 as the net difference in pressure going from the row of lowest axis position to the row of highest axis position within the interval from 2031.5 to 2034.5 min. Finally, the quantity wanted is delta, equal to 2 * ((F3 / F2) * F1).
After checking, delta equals 171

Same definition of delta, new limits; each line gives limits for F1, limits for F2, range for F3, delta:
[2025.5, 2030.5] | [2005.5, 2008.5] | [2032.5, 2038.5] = -9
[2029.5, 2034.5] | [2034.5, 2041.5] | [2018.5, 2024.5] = 186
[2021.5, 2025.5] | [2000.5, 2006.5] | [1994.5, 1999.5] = -143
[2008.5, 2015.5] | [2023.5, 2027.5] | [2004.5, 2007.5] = 98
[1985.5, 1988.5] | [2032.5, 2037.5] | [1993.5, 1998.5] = -93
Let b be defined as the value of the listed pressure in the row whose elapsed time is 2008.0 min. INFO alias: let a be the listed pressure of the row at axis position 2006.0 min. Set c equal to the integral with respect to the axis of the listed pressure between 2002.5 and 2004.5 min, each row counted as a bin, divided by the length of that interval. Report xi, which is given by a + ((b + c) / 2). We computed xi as 135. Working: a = 67.84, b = 62.72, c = 72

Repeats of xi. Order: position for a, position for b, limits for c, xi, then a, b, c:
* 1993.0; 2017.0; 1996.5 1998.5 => 147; 74.29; 70.29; 75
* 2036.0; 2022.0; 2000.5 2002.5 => 136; 68.3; 64.2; 71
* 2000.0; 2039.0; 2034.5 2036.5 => 142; 76.27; 62.42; 69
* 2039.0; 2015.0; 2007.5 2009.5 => 127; 62.42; 65.87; 64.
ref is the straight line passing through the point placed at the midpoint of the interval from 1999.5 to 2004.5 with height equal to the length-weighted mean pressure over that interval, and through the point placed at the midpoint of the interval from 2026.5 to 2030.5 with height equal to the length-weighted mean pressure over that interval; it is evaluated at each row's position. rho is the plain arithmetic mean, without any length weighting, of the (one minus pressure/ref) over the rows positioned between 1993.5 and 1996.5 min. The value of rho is -0.016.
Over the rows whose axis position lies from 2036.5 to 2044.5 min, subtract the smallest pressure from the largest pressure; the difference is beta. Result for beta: 6.7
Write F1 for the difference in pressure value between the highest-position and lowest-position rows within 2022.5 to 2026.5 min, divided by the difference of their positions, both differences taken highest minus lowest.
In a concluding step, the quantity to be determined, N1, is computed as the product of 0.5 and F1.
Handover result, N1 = 0.06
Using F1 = 0.1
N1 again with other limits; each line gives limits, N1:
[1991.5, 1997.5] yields 0.30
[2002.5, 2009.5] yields -0.60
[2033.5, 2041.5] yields -0.40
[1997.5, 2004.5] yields -0.39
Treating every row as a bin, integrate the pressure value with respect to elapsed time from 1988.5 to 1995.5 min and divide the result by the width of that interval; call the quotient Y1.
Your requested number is 73.0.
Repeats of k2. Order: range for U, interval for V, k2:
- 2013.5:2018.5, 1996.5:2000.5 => 341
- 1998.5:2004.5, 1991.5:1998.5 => 518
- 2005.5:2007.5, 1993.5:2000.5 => 518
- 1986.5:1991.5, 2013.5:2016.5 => 365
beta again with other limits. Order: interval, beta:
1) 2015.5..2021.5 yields 4.9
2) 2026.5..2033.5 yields 5.2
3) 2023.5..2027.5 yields 6.0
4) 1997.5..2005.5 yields 5.9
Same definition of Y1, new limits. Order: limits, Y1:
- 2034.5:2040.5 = 67.0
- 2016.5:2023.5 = 68.8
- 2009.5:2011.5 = 65.9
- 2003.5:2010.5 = 67.5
